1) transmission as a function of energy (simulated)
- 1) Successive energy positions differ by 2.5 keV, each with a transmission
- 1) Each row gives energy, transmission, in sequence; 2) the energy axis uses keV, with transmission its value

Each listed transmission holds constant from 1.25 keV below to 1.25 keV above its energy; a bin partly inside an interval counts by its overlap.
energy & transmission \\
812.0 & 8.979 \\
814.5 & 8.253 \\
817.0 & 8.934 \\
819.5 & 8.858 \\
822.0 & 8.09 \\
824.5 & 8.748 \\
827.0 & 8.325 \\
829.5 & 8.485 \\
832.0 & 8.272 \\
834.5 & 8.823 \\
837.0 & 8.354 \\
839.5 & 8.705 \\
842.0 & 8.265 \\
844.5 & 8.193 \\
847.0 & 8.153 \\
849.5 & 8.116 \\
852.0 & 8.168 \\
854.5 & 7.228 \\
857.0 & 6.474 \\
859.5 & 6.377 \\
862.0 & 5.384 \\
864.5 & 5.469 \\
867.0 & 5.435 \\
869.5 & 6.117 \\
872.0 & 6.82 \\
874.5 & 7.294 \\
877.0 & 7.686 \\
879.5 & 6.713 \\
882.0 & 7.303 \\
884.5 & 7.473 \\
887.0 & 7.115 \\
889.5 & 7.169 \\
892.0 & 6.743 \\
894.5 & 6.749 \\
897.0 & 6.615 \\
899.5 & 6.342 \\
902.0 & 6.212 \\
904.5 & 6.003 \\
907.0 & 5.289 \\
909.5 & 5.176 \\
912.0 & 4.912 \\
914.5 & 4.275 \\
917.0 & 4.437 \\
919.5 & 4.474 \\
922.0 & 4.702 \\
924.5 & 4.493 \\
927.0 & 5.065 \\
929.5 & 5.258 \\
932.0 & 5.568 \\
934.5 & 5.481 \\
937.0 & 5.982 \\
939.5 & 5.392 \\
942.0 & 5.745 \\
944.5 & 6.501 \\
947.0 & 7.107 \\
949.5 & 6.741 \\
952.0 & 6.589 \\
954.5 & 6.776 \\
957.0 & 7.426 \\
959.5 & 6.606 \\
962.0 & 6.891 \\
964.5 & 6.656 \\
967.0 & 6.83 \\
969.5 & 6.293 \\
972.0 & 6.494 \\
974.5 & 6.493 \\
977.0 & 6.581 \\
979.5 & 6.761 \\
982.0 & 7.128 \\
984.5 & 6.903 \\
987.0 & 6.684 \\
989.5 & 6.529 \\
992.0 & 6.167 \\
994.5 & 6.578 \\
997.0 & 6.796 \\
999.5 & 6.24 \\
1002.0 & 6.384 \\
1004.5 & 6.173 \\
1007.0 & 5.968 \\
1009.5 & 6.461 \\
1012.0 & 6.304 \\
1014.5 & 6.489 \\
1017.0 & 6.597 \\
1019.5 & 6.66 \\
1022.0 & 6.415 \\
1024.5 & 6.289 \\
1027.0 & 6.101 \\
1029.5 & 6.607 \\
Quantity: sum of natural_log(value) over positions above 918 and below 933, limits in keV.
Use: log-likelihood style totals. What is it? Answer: 9.5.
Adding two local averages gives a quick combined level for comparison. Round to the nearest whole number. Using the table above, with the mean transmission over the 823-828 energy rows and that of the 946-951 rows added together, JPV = 15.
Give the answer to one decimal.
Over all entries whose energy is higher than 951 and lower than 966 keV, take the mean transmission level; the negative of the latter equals -6.8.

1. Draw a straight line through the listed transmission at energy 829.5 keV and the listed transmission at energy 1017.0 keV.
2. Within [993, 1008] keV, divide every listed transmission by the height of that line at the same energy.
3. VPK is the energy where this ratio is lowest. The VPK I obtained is 1007.0 keV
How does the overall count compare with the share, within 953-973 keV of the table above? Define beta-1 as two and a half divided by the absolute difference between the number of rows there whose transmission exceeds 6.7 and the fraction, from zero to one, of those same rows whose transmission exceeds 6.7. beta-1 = 0.71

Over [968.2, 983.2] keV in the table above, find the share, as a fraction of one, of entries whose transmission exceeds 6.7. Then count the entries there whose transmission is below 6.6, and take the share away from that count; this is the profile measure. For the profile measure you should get 4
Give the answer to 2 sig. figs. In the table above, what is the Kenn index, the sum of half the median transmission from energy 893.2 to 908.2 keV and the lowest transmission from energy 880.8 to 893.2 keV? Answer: 9.9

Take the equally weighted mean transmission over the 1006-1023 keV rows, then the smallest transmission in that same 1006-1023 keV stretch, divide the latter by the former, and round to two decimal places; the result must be 0.93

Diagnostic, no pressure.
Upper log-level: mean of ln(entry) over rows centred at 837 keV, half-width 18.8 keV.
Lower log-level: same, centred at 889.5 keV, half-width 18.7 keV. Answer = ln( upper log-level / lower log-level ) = 0.10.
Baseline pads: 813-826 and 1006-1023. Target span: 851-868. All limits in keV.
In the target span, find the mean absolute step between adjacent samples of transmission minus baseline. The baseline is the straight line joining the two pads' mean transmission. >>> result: 0.47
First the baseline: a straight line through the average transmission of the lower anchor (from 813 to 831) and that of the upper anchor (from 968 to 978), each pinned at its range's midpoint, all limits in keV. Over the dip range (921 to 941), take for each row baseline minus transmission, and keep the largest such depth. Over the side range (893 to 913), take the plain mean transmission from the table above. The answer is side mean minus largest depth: 3.3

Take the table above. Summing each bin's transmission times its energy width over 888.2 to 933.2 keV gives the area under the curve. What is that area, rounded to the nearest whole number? 249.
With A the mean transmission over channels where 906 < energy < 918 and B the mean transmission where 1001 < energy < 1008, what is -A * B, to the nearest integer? -30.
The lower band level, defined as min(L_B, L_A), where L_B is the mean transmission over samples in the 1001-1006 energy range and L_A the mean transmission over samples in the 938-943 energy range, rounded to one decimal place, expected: 5.6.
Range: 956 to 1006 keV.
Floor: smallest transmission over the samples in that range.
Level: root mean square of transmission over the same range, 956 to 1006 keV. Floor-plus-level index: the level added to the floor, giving 12.8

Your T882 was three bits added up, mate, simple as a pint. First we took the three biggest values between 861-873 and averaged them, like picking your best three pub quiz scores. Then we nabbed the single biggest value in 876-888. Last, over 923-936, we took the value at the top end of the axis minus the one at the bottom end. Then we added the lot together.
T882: 14.8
